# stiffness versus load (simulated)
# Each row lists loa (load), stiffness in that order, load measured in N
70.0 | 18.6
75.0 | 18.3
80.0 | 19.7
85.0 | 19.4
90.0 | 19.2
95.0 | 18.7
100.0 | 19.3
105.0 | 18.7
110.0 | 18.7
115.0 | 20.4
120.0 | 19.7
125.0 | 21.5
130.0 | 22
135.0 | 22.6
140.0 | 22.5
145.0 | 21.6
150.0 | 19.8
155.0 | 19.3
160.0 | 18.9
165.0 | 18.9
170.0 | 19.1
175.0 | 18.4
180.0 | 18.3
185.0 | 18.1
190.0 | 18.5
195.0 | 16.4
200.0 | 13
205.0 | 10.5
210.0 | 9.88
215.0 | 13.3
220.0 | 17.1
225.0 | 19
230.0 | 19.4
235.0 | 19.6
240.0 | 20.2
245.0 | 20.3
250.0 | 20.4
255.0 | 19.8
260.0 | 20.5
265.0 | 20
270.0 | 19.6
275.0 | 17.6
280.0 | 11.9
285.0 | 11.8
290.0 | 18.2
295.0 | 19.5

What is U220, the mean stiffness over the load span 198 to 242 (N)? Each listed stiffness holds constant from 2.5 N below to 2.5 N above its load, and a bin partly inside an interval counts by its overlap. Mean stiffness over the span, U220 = 15.8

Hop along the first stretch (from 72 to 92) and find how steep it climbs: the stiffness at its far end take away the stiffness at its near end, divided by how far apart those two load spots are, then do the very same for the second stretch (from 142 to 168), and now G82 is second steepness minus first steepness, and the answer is -0.2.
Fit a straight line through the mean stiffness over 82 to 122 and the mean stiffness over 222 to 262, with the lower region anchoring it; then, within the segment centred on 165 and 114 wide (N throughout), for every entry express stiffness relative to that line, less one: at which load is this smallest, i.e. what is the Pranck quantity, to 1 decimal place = 210.0 N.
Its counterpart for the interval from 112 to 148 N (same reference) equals 120.0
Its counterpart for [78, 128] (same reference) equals 110.0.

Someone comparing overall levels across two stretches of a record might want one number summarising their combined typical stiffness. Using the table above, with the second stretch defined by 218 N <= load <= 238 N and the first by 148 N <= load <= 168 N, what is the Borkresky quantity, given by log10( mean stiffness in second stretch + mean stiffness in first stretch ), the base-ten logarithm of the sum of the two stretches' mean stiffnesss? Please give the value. 1.580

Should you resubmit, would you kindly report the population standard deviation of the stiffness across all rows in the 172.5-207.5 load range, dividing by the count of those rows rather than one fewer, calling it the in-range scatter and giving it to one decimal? 2.9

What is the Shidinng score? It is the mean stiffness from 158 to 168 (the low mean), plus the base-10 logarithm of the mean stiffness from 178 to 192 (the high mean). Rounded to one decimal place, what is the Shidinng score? 20.2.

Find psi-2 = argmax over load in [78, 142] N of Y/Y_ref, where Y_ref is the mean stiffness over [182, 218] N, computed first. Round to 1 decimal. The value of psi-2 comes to 135.0 N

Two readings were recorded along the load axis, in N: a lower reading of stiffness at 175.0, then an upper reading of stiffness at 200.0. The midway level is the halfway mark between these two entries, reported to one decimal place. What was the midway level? 15.7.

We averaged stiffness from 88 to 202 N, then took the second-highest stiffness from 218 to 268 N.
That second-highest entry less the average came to 1.1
